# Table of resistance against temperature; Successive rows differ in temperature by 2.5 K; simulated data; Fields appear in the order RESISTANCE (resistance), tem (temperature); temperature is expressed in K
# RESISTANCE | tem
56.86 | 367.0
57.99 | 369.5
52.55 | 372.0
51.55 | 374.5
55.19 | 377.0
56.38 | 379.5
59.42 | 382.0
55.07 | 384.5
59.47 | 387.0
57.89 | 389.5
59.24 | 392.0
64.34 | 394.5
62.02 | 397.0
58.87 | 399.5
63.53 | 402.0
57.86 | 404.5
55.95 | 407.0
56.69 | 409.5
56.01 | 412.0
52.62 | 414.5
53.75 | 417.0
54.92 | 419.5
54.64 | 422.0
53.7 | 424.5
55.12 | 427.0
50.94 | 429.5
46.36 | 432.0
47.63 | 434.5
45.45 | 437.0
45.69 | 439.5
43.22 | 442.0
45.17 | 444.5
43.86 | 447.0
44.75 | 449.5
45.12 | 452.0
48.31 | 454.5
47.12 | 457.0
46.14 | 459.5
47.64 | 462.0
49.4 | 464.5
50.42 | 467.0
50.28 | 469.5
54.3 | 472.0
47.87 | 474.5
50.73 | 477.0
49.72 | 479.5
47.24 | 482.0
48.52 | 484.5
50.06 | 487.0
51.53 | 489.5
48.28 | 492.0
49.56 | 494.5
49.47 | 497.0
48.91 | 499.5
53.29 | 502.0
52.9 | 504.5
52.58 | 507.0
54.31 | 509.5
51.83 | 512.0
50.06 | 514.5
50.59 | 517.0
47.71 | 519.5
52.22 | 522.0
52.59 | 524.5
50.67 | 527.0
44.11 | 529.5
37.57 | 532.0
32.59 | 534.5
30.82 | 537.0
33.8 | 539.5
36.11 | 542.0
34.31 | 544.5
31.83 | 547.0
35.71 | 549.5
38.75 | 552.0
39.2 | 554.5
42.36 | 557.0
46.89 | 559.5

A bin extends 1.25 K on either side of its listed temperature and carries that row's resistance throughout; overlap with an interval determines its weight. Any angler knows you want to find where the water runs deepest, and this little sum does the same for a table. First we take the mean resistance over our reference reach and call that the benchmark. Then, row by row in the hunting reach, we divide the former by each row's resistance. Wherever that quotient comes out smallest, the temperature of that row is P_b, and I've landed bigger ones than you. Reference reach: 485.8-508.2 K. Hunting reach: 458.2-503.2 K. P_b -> 472.0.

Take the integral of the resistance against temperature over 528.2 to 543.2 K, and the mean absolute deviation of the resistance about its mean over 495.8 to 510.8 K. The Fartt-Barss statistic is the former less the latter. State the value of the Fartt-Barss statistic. 536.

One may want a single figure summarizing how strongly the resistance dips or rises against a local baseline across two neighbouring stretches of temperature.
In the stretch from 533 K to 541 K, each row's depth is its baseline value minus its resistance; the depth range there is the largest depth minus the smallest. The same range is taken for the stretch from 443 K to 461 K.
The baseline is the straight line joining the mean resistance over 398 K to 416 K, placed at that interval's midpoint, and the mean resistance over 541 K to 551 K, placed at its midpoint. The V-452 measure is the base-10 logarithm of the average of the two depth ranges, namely 0.66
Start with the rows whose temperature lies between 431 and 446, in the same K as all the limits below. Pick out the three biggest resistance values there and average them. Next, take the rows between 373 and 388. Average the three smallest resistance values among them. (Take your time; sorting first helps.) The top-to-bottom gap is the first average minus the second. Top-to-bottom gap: -7.4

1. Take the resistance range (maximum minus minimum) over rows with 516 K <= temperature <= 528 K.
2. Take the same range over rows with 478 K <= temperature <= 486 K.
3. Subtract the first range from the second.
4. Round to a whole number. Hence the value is -2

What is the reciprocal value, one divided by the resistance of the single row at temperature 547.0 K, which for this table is 0.031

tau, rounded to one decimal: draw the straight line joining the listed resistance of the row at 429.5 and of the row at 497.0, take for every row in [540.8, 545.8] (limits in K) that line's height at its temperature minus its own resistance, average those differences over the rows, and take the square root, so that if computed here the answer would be 3.6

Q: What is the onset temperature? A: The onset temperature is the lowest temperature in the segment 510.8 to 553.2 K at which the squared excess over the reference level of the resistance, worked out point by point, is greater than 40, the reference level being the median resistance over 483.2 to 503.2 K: 532.0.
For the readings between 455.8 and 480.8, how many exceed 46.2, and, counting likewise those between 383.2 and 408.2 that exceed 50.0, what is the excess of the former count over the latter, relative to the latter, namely -0.10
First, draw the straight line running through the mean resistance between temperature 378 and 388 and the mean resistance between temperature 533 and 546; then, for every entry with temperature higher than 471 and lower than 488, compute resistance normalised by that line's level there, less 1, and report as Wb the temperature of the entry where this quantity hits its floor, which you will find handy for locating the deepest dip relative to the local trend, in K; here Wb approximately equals 474.5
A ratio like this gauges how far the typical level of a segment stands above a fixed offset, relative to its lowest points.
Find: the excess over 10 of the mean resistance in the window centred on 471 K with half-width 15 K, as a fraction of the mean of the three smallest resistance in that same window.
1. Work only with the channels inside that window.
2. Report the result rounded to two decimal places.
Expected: 0.84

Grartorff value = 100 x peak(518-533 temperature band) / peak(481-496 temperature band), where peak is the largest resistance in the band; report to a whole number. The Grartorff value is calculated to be 102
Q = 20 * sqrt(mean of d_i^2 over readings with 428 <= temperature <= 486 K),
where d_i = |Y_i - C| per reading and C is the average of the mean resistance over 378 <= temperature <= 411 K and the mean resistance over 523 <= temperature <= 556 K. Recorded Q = 56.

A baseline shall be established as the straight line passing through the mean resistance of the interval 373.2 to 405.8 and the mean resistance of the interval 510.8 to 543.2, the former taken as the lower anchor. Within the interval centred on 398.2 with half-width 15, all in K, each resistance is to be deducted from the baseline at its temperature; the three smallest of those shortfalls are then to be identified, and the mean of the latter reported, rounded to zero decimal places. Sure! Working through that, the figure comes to -6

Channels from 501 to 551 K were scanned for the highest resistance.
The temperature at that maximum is 509.5 K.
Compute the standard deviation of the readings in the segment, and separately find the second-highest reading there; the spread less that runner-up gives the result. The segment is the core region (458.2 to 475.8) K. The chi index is -48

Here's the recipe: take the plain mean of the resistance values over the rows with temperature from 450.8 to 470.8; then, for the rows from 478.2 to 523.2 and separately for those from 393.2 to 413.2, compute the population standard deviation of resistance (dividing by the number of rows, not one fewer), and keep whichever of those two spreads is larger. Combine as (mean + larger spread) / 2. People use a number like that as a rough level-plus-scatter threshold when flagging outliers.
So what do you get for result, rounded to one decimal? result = 25.6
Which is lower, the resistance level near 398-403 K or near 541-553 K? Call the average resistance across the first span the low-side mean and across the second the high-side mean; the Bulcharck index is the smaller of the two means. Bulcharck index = 35.3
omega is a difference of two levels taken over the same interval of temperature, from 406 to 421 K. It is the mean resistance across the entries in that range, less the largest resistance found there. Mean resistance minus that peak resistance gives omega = -1.7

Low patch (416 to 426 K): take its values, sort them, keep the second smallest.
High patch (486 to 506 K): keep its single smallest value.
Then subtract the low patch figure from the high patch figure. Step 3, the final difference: -5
